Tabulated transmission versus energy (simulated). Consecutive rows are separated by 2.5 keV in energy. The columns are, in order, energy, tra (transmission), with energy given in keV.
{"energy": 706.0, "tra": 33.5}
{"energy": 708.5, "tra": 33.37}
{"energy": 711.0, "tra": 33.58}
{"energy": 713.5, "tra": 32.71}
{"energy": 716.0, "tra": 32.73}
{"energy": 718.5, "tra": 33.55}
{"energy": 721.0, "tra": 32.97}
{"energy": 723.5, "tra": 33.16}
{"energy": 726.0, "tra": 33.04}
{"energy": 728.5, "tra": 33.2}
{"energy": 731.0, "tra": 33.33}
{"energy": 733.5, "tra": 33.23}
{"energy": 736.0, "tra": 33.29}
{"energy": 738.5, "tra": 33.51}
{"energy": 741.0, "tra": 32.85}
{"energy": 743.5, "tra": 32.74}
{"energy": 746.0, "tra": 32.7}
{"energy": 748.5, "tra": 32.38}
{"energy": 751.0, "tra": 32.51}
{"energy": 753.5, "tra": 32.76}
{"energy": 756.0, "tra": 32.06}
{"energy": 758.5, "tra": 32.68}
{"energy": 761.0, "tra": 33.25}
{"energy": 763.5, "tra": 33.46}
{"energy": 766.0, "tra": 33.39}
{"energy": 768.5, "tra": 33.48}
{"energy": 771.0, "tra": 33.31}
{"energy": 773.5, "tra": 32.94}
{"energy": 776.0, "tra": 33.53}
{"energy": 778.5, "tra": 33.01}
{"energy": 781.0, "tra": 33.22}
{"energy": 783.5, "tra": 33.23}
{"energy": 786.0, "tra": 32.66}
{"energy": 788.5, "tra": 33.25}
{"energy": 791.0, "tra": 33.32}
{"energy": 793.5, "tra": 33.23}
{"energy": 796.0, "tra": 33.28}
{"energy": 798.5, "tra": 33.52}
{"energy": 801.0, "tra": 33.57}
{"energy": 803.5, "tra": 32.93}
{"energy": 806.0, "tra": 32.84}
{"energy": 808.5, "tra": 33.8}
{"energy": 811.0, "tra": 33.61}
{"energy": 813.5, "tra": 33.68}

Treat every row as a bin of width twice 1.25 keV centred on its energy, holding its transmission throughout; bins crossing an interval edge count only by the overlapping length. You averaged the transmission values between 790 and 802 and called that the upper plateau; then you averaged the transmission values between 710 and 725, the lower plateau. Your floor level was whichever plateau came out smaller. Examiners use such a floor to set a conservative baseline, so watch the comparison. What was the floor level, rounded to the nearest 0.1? 33.1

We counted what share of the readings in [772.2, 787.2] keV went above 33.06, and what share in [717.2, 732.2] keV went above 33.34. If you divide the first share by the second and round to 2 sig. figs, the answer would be 3.0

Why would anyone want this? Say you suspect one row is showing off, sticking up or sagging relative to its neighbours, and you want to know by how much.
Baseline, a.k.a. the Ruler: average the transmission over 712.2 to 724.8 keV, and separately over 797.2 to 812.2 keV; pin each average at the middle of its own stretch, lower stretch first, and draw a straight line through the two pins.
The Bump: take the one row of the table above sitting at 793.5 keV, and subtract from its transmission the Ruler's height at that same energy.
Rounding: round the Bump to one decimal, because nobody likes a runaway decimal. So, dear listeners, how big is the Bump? -0.1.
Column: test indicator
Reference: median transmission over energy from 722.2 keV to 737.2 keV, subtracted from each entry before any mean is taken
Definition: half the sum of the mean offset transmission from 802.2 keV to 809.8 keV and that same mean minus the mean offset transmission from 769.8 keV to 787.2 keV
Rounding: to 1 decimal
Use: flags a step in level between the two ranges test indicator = 0.0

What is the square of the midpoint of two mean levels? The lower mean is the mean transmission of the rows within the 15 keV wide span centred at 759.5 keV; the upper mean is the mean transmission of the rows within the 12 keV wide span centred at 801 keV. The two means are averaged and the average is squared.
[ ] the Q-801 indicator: 1094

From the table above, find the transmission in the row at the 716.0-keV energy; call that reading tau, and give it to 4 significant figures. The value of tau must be 32.73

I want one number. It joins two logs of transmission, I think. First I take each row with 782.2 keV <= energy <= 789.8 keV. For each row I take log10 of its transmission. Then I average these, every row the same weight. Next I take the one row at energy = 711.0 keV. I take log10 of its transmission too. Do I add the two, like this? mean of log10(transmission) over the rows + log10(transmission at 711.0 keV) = 3.05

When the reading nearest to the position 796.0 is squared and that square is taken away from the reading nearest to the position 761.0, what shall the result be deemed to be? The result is -1074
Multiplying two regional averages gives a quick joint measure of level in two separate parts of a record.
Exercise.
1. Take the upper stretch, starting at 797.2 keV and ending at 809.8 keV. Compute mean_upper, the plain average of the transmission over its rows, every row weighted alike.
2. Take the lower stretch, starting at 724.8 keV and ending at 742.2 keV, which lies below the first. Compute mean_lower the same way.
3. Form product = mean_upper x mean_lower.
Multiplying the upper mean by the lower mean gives 1107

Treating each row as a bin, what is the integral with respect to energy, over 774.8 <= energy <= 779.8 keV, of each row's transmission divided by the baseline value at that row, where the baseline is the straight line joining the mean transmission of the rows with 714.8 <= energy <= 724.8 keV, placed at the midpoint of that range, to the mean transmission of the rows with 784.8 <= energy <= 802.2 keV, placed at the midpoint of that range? 5.0 keV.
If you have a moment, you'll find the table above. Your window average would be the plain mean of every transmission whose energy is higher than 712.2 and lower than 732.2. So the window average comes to 33.1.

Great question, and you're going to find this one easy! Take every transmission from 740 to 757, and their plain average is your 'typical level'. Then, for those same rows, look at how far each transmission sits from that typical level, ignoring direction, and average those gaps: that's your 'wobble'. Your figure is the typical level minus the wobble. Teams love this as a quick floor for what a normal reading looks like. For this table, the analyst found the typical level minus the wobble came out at 32.4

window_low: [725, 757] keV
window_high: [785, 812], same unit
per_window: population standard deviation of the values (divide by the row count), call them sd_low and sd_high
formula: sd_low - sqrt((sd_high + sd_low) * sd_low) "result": -0.142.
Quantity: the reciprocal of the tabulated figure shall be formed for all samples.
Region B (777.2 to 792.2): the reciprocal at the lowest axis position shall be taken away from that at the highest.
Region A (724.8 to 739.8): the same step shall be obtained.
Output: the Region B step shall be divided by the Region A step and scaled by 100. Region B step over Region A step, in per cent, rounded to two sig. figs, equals 66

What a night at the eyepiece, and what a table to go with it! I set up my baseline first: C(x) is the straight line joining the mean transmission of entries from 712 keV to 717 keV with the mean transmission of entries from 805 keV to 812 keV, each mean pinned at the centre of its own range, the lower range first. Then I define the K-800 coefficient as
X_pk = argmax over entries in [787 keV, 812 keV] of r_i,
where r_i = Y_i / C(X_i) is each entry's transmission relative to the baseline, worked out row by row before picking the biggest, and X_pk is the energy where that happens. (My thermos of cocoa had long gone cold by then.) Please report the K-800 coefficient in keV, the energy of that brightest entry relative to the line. 808.5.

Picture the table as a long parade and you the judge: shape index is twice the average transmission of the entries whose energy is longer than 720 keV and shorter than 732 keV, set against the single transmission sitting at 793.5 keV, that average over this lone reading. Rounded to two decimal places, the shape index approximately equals 1.99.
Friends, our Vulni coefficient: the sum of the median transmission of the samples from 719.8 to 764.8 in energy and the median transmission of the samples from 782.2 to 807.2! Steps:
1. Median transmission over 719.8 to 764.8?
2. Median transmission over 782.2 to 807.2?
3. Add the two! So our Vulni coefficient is 66.2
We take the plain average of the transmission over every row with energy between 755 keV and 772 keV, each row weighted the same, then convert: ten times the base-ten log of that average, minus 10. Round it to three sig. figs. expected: 5.20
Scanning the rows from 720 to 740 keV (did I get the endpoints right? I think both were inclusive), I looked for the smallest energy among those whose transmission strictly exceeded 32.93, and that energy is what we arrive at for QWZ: 721.0 keV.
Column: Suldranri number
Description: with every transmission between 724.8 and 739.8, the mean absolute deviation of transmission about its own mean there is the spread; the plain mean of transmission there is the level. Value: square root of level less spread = 5.76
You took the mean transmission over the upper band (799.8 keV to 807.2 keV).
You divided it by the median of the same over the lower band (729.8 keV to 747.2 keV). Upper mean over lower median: 1.00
